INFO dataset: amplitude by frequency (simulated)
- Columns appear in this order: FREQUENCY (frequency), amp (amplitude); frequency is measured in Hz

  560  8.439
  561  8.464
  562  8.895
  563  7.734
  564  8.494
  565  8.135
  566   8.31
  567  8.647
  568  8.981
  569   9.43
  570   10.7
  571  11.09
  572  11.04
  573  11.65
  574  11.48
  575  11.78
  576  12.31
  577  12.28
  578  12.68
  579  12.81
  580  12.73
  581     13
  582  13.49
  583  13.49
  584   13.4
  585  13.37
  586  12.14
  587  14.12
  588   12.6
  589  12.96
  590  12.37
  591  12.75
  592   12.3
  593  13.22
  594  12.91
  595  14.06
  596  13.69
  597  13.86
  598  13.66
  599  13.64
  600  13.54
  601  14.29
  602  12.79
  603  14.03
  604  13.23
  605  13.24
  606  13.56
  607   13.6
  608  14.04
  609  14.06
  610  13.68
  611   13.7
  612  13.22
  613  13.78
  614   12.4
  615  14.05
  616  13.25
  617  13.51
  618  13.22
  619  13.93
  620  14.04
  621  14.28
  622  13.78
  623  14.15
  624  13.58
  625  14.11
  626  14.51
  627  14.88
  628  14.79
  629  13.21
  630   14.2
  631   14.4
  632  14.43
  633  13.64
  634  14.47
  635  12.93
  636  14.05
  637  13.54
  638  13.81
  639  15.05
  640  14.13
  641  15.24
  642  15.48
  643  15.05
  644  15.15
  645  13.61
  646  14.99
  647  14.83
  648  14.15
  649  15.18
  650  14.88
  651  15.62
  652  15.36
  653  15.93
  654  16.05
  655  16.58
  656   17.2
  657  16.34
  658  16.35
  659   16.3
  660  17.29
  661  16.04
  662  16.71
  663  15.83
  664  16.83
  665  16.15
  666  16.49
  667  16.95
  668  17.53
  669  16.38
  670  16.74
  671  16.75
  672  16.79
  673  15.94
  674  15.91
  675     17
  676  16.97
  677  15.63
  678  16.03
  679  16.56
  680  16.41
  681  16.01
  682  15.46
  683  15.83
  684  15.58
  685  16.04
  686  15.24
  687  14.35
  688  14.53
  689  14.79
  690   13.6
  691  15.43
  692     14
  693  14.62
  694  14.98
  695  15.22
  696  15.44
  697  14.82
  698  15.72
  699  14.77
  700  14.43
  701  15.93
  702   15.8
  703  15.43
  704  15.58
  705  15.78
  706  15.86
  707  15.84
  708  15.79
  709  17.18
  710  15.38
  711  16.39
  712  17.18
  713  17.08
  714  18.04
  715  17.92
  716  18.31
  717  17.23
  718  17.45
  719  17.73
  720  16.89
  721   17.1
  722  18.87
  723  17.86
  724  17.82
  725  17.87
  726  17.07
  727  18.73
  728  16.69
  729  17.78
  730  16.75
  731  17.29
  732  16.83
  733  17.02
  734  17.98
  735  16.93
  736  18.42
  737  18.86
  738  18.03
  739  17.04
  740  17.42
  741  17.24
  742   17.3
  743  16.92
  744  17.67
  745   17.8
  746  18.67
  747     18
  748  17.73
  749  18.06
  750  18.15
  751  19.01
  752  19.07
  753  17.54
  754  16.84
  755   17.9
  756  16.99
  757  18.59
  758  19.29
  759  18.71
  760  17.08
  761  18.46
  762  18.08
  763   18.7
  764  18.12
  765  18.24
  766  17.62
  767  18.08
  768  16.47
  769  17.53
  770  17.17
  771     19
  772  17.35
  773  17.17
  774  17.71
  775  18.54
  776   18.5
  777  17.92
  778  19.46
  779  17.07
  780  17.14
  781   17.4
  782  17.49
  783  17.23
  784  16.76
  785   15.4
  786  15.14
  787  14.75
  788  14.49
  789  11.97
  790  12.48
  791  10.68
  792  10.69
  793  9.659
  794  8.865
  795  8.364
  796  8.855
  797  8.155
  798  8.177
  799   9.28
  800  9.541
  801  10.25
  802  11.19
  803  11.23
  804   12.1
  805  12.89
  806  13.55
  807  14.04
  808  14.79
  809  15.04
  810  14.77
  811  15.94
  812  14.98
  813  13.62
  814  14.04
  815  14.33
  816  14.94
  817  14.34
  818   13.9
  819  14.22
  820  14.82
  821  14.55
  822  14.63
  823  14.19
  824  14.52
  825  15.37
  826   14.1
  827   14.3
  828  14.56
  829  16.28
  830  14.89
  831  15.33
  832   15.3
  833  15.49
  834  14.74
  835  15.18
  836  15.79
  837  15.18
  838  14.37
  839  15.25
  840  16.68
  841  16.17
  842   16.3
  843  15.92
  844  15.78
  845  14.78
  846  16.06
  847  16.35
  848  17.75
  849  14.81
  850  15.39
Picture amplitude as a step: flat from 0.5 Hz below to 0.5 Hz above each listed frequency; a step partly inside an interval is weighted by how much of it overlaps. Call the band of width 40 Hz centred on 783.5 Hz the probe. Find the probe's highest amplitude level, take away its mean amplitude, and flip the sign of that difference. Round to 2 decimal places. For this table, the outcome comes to -4.93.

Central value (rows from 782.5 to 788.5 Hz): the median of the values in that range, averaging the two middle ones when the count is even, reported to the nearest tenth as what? 15.3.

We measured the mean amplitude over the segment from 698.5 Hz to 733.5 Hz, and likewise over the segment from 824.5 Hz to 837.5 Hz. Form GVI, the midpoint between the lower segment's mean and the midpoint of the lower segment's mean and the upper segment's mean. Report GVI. 16.4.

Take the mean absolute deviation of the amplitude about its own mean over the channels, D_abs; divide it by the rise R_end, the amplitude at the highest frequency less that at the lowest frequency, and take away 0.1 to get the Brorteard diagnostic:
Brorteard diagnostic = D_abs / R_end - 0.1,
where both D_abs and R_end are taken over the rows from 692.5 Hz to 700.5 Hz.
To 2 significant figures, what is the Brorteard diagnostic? -1.9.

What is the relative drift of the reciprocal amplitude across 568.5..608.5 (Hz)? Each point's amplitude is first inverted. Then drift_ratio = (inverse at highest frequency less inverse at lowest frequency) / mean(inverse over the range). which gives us -0.44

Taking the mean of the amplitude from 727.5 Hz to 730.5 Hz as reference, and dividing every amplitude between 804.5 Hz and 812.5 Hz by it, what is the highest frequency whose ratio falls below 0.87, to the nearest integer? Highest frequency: 810 Hz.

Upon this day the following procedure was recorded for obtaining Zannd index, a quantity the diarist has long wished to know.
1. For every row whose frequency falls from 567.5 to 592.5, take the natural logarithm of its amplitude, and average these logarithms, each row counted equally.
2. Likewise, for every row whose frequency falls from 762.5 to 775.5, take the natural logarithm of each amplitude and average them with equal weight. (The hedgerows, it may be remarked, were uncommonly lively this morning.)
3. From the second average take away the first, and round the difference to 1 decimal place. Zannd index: 0.4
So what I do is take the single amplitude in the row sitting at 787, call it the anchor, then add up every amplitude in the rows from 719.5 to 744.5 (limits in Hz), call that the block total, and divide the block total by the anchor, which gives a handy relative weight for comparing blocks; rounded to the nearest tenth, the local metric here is 29.7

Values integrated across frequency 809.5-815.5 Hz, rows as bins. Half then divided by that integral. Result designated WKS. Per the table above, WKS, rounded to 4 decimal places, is 0.0057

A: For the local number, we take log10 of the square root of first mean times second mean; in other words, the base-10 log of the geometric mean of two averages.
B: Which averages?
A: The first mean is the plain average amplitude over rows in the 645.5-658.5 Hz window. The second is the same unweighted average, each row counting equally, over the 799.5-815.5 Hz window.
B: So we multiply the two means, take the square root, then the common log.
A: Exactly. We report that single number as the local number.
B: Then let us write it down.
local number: 1.16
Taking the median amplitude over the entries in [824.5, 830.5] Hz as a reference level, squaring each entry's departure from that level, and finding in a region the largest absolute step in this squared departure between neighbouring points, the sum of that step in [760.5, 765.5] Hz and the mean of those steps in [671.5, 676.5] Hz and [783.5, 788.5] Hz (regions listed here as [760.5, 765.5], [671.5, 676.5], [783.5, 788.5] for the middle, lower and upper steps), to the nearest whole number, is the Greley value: 8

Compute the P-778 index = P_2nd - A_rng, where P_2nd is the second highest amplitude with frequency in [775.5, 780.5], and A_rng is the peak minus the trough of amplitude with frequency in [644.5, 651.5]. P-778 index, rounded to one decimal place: 16.5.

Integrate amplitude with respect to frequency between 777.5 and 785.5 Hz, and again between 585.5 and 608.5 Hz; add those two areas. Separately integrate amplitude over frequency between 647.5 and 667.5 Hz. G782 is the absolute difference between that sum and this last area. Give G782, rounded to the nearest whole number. 122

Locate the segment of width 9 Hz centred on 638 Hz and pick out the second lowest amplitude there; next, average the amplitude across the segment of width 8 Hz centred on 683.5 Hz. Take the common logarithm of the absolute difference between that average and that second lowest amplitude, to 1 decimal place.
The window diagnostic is 0.3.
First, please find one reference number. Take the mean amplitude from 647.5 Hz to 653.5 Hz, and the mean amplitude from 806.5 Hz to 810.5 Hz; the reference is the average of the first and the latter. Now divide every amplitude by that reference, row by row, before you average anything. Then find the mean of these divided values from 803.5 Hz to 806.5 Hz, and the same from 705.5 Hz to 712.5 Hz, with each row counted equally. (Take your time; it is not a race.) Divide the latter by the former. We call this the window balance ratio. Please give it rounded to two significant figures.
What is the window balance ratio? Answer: 1.3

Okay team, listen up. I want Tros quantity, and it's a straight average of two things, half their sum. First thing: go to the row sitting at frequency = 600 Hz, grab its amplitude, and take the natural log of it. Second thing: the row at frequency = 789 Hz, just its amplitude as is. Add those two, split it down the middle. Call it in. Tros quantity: 7.3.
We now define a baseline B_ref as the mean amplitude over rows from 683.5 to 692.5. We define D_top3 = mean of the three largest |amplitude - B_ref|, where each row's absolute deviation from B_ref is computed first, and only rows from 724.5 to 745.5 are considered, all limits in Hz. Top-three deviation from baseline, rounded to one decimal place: 3.8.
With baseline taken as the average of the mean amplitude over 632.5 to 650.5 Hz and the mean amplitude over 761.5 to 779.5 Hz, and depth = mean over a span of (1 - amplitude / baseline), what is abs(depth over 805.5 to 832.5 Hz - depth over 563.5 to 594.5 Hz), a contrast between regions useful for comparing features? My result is 0.18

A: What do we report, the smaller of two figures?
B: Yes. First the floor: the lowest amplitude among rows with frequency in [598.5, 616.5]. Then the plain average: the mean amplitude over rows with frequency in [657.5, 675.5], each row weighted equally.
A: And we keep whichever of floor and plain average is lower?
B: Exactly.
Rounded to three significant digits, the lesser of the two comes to 12.4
